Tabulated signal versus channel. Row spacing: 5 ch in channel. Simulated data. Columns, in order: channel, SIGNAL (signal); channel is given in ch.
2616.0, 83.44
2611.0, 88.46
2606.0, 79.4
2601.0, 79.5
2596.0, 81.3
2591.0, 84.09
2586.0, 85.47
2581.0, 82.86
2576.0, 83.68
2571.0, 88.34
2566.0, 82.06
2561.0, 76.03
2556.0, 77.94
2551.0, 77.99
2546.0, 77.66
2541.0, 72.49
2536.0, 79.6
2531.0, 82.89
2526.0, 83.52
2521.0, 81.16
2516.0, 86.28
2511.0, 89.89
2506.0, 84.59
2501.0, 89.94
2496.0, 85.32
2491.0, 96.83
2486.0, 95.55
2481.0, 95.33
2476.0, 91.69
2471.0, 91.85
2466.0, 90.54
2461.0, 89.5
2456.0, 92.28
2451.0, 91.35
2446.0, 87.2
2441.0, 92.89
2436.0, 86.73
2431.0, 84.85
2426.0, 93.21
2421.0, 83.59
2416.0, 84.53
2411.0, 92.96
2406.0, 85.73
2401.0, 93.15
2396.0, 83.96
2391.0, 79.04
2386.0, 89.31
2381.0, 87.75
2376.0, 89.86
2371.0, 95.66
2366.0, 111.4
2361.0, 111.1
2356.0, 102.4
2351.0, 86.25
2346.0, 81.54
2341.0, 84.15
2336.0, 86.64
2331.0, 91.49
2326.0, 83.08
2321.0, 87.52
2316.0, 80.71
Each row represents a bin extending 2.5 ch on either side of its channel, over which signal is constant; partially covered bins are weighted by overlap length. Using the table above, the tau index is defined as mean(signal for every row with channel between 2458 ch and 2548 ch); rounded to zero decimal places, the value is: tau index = 87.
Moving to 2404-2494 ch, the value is 90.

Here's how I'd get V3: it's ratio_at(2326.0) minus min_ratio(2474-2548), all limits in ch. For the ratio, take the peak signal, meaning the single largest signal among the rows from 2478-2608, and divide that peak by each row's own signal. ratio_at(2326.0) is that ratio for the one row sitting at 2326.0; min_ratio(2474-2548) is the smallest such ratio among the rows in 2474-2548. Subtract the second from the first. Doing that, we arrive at 0.17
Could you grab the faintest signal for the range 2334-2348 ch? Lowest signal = 81.54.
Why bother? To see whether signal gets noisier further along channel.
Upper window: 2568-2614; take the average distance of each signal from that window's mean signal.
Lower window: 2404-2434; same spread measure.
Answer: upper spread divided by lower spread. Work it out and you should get 0.69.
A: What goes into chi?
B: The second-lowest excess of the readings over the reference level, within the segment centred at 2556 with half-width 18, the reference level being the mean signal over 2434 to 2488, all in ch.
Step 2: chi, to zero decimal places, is -15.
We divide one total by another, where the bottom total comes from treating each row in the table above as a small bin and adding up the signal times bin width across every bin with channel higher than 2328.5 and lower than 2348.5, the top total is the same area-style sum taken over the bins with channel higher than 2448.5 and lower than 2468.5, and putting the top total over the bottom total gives 1.06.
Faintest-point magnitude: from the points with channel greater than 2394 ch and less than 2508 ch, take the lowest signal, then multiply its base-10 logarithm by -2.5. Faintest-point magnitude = -4.81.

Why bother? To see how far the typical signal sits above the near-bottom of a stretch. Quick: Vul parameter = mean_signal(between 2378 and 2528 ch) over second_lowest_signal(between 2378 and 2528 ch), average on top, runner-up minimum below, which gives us 1.09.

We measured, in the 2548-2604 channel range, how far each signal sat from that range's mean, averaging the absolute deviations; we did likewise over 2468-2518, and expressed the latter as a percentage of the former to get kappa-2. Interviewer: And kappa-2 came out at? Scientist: 121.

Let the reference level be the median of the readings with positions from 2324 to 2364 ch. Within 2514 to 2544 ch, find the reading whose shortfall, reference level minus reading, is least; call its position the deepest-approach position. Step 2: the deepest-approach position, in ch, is 2516.0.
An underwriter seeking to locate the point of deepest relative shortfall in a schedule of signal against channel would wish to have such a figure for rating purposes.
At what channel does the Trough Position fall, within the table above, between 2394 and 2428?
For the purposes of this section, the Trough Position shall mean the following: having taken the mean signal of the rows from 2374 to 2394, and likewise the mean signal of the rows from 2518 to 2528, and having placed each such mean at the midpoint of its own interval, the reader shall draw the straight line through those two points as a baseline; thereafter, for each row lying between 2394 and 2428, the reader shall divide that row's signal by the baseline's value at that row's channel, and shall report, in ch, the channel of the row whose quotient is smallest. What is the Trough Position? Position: 2396.0 ch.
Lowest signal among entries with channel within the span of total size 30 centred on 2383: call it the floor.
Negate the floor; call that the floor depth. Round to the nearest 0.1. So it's -79.0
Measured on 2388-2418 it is -79.0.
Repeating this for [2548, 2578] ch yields -76.0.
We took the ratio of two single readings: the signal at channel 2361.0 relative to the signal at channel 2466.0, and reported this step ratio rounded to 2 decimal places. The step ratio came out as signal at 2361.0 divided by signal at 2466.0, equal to 1.23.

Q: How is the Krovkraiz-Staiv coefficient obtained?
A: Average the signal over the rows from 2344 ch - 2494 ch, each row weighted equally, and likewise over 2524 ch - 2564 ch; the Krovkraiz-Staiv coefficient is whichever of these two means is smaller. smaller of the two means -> 78.5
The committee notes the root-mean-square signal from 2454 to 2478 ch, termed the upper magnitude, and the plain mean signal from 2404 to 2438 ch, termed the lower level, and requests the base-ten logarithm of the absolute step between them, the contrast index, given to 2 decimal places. 0.58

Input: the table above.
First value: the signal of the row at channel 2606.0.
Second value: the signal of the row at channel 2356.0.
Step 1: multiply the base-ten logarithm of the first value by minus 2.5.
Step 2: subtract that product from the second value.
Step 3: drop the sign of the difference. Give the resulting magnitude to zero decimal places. 107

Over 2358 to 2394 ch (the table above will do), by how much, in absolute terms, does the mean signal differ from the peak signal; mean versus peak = 17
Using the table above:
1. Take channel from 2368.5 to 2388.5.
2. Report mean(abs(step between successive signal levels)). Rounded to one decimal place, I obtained 3.2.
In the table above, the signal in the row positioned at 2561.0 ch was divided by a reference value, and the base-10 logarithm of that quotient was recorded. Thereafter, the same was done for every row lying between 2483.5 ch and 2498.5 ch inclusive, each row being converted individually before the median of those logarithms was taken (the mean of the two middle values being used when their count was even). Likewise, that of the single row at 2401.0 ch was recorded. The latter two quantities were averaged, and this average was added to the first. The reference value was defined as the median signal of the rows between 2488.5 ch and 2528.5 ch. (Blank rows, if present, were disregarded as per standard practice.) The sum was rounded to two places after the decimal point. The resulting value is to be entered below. -0.01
